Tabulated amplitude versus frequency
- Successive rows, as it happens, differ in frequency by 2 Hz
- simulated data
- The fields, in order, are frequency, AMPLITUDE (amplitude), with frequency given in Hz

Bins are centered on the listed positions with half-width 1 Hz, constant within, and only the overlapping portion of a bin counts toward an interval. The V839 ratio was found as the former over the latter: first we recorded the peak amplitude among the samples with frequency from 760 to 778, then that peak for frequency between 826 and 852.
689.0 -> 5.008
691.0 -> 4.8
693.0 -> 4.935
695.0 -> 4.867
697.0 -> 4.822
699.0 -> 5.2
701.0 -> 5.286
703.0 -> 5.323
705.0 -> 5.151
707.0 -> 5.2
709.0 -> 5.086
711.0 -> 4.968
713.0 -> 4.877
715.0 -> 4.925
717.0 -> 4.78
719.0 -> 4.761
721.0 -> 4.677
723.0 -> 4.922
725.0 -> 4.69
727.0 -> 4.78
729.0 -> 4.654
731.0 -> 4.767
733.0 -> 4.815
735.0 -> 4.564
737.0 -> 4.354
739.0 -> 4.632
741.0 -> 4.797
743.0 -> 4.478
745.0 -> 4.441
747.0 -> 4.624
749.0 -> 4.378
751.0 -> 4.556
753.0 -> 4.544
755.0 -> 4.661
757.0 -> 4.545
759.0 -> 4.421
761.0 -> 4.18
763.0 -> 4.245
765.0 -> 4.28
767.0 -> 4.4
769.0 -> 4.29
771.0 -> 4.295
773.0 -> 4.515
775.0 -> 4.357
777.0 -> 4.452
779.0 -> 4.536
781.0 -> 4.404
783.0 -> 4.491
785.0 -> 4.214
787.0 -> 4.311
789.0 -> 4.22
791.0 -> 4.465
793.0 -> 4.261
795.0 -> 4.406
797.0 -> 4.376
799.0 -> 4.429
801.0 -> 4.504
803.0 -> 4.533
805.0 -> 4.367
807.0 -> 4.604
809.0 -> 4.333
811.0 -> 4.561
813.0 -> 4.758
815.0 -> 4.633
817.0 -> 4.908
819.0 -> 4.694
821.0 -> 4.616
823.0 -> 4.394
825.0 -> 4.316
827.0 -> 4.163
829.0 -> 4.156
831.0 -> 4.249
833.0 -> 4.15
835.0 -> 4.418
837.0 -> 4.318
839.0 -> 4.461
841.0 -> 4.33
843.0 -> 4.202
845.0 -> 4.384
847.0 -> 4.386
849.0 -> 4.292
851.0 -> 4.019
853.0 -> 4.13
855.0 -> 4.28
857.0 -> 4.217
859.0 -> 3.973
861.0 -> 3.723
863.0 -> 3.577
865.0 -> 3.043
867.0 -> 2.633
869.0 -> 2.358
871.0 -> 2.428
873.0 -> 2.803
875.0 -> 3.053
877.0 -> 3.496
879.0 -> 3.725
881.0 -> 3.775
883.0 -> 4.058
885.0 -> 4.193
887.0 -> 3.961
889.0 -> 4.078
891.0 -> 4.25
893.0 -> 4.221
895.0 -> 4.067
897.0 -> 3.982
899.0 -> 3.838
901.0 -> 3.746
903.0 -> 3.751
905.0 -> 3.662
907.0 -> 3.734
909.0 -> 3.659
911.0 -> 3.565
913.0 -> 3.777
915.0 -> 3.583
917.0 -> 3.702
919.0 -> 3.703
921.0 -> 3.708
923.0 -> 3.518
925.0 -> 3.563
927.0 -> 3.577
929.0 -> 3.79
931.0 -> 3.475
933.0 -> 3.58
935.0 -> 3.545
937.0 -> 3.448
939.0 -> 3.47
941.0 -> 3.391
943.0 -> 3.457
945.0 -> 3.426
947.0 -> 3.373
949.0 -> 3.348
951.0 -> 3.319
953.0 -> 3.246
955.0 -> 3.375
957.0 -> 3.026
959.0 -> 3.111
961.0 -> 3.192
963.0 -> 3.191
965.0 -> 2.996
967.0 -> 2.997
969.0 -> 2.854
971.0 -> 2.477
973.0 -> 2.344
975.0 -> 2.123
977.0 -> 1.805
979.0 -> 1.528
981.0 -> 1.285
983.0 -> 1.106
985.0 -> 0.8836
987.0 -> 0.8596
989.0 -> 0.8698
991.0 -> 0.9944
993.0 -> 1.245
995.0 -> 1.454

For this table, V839 1.01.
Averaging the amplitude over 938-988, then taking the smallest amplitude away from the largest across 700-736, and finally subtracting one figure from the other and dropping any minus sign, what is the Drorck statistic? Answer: 1.9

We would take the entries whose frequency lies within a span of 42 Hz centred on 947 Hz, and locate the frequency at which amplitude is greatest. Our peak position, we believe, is 929.0 Hz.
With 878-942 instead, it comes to 891.0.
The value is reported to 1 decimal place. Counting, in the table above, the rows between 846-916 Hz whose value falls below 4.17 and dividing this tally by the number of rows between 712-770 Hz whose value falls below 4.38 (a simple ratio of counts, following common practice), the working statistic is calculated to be 4.7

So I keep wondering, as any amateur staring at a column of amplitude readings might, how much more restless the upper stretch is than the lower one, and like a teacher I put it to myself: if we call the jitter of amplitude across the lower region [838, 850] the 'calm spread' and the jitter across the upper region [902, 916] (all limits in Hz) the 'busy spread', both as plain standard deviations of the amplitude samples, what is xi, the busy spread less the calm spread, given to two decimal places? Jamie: -0.01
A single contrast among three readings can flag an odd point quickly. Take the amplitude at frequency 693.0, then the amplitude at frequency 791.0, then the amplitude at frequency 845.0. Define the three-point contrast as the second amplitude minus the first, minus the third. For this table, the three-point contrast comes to -4.9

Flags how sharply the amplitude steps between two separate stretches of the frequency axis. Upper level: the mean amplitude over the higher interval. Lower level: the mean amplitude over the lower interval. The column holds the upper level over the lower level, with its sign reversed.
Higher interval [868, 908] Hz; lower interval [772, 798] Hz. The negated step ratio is -0.83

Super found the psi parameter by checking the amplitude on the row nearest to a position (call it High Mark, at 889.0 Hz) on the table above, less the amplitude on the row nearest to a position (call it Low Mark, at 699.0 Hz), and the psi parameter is -1.1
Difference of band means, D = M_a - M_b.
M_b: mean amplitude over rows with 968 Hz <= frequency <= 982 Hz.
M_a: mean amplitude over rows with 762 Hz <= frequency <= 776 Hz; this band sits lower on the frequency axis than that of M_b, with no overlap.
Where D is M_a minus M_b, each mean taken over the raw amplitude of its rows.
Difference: 2.3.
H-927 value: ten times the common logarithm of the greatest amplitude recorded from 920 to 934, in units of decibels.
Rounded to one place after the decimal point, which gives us 5.8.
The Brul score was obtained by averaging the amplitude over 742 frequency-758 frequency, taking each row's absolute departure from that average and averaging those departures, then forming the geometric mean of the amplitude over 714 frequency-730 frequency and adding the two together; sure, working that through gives 4.84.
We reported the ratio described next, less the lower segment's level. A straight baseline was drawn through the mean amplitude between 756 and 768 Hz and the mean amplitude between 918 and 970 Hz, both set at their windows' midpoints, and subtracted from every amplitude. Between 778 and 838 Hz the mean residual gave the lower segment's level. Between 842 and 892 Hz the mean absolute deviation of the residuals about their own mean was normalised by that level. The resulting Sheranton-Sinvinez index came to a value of 1.2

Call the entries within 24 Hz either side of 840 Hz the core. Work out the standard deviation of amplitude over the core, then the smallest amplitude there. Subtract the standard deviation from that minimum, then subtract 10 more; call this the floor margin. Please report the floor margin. -6.7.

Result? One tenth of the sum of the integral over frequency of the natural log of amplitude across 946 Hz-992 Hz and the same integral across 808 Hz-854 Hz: 10.3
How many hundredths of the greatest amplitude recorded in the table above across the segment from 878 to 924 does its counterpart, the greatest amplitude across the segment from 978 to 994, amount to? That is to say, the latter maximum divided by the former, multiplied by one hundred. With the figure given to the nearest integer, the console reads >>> 36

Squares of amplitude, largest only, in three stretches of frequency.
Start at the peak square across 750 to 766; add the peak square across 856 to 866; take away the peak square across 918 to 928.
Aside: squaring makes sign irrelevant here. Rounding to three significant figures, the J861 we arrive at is 25.8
